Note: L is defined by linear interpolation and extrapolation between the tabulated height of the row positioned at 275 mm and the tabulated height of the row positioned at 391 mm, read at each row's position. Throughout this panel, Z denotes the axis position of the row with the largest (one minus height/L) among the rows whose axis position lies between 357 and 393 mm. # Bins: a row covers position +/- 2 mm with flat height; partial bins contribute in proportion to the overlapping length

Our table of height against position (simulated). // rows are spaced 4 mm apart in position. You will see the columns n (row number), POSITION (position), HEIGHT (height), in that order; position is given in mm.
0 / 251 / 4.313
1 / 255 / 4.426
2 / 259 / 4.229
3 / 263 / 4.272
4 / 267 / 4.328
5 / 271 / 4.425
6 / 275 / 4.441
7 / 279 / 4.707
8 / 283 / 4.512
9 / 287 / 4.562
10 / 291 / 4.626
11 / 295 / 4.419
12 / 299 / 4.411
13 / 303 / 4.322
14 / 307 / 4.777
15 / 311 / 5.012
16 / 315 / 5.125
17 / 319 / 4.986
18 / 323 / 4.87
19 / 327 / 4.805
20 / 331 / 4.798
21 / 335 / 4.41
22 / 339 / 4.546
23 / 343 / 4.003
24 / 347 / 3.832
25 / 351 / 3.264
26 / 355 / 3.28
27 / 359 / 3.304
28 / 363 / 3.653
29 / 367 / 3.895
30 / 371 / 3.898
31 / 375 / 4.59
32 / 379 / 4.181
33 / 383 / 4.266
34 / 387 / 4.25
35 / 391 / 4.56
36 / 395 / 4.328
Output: 359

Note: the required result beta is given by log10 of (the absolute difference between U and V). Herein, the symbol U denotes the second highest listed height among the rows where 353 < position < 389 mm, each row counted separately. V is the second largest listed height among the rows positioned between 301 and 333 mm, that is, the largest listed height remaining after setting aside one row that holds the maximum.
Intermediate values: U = 4.266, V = 5.012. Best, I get -0.13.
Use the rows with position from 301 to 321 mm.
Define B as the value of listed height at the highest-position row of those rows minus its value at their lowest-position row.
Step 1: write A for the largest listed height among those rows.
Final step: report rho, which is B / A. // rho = 0.13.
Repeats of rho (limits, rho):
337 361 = -0.27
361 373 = 0.06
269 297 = 0.00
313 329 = -0.06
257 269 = 0.02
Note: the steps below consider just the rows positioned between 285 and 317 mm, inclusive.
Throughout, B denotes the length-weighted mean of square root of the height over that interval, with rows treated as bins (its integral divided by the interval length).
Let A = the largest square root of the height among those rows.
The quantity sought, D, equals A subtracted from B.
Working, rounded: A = 2.26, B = 2.16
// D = -0.11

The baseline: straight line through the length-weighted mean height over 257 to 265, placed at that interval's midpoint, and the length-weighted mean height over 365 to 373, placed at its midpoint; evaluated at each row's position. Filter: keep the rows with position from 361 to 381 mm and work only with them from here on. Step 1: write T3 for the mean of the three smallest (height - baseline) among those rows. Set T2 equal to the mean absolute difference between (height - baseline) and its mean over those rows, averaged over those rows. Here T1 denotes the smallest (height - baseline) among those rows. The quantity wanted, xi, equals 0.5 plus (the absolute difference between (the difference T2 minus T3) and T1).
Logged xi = 1.14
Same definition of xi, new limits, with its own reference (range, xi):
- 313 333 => 1.97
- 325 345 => 0.61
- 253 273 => 0.57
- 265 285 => 0.66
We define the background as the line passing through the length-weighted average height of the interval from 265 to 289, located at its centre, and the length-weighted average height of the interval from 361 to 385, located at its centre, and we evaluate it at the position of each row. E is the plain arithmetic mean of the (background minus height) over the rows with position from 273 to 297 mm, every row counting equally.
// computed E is -0.08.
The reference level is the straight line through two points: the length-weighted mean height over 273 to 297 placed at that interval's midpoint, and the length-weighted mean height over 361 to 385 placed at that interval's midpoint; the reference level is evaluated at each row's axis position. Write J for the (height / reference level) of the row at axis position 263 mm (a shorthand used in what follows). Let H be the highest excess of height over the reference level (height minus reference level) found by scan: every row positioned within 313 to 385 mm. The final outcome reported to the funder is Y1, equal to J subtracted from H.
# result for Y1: -0.18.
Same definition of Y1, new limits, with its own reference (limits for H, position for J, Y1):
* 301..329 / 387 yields -0.32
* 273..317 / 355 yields -0.05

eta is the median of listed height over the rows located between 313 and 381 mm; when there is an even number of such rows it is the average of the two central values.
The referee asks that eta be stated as 4.18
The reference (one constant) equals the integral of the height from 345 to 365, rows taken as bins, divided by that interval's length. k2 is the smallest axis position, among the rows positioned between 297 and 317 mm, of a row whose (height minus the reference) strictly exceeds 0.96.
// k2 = 307 mm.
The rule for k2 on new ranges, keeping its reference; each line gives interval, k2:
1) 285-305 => 287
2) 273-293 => 275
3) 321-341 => 323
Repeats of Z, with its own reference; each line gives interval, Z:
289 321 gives 303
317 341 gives 335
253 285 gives 259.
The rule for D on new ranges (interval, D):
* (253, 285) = -0.07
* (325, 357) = -0.17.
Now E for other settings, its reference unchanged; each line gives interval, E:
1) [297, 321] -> -0.41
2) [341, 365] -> 0.61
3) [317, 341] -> -0.46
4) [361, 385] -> 0.00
